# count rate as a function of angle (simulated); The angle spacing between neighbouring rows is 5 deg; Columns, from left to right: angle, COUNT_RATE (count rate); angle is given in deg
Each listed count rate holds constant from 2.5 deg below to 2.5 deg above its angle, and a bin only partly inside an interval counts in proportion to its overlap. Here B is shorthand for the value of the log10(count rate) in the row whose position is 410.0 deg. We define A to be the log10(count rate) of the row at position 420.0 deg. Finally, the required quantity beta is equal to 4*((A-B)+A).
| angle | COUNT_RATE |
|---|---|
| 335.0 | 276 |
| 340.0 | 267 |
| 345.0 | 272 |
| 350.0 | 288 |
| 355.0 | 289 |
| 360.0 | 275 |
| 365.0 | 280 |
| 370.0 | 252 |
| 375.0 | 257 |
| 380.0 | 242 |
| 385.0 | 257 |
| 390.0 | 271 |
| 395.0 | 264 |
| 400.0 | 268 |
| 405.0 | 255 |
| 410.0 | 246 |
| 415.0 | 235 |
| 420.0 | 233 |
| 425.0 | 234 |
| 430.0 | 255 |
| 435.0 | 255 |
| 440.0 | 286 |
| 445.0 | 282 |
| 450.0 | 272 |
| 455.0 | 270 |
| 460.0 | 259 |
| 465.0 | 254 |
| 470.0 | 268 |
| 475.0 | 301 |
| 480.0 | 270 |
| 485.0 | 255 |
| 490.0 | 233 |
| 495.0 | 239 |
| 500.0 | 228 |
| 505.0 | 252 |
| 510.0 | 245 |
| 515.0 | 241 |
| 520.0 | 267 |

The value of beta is 9.4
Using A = 2.37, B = 2.39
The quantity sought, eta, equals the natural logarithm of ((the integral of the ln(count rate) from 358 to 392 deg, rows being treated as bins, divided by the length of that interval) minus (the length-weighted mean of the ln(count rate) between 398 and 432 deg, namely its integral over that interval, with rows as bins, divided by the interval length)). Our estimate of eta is -2.8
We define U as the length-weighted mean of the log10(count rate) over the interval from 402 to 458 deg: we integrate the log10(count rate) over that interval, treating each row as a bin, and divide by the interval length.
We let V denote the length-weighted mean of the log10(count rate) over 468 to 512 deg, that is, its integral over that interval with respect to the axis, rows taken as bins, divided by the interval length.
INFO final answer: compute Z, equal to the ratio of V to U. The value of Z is 1.00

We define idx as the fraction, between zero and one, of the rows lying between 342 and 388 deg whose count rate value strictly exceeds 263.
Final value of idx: 0.56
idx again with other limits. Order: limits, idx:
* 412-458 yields 0.44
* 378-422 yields 0.33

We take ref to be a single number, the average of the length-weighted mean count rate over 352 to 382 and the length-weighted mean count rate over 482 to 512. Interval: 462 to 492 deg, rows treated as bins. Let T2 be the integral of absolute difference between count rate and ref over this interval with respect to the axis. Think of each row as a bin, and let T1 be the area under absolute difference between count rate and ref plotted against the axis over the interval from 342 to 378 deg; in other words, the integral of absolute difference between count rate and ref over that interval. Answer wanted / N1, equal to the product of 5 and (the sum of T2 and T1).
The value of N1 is 5881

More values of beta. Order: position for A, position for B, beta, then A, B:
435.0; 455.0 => 9.5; 2.41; 2.43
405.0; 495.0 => 9.7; 2.41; 2.38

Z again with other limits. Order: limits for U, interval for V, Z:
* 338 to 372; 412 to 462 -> 0.99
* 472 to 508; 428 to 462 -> 1.01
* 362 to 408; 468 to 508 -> 1.00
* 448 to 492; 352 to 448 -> 1.00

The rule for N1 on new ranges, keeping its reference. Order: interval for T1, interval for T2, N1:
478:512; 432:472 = 4967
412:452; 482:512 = 5368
